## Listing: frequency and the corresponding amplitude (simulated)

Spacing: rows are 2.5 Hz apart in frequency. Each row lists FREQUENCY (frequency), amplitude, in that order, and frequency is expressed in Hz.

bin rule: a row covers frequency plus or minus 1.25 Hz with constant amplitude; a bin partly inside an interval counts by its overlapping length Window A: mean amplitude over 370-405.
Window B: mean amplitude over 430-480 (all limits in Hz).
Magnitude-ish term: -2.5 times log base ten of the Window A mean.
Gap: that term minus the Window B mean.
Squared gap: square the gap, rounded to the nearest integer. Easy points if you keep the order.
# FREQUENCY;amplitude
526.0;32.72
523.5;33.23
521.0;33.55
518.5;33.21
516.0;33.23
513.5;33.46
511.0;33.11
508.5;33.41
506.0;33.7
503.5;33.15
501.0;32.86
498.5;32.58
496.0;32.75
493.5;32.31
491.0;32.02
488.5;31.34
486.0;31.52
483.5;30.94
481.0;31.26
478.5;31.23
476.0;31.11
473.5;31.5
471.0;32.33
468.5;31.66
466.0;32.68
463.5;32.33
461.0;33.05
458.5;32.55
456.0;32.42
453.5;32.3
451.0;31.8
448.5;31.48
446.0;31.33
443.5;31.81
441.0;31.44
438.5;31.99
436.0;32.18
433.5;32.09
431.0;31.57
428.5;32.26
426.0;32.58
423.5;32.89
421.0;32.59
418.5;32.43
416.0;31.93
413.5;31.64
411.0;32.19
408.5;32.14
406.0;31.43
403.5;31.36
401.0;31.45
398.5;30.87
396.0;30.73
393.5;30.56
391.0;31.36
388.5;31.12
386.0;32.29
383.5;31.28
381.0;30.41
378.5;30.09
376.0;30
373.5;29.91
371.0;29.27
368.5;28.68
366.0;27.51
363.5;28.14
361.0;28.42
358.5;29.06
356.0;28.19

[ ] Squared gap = 1272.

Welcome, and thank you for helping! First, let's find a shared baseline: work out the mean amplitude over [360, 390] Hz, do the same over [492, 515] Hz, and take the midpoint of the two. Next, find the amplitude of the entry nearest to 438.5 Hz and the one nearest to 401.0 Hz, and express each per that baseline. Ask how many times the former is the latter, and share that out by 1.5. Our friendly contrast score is 0.6781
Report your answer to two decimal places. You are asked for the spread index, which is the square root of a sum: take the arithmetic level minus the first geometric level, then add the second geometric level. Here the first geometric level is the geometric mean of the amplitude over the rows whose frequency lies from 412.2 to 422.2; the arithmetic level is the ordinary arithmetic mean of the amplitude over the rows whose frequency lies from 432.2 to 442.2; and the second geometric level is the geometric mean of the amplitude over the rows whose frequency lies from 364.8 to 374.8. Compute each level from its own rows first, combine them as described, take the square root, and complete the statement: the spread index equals 5.35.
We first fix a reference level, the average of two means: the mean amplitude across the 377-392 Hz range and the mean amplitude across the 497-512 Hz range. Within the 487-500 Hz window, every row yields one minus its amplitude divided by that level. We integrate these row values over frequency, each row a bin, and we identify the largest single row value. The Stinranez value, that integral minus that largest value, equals -0.1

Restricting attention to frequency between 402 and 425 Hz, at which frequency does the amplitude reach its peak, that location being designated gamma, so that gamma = 423.5 Hz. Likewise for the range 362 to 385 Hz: 383.5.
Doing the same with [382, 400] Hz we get 386.0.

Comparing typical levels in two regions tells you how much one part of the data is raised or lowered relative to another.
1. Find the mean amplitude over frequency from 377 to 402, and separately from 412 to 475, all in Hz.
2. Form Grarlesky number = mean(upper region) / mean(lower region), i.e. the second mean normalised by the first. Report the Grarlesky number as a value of 1.04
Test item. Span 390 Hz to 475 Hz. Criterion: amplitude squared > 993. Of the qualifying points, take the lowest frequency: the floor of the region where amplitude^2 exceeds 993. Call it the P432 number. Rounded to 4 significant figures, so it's 408.5 Hz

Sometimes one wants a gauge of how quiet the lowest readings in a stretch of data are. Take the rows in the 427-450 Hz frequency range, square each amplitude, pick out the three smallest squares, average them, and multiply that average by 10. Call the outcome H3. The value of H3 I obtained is 9870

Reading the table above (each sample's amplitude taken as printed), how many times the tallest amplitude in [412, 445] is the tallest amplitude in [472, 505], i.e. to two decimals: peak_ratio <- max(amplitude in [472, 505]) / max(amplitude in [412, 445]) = 1.01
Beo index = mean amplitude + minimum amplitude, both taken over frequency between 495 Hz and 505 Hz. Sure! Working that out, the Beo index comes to 65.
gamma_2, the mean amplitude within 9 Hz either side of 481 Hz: 31.3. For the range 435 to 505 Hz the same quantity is 32.0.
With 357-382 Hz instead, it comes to 29.1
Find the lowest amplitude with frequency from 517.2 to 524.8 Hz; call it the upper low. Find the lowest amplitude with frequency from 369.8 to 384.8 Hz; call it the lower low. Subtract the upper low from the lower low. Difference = -4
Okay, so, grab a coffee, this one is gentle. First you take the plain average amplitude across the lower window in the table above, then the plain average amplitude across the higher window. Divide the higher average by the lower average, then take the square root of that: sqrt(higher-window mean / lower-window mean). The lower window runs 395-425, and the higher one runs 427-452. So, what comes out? 1.00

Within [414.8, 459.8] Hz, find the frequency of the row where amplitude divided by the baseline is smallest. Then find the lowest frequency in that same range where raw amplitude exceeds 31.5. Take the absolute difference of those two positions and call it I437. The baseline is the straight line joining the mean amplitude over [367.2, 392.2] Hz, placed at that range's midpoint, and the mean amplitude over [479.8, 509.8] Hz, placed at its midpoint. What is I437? 30.0 Hz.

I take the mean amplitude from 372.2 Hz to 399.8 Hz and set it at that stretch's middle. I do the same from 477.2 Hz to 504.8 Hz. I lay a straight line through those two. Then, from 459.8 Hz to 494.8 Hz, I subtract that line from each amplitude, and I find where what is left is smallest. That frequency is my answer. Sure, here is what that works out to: 483.5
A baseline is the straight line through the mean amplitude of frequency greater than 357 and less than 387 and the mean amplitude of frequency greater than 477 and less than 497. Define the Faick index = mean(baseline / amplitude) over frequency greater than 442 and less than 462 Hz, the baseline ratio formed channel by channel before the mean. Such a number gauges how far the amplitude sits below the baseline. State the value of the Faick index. 0.967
